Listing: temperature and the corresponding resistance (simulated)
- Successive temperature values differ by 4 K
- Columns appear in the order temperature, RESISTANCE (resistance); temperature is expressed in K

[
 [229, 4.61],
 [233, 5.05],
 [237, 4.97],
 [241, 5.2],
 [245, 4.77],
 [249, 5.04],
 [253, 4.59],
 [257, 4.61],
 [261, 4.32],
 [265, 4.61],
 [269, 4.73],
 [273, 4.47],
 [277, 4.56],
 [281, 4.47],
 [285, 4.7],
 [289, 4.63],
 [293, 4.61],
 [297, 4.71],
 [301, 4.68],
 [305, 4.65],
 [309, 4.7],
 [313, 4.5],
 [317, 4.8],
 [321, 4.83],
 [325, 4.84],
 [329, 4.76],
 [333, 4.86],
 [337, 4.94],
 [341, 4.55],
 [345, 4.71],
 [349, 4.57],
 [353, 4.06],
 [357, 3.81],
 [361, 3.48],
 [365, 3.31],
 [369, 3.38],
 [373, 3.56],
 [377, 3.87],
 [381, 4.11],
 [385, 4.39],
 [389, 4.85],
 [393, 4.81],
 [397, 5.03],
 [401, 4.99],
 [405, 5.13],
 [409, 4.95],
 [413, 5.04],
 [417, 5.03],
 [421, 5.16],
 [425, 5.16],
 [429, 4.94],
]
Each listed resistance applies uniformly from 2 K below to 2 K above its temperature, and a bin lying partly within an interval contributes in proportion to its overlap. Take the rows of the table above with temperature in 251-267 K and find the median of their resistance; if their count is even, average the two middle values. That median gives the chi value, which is 4.60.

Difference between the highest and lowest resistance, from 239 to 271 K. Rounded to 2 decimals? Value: 0.88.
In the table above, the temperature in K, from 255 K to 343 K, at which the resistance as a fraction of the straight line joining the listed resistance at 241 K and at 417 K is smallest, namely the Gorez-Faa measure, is 261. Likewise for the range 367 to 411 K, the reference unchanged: 369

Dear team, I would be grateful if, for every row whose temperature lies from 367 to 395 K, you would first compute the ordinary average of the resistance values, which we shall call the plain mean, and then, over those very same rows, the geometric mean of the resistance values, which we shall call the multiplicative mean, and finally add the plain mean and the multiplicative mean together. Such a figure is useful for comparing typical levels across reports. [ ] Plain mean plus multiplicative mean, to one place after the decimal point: 8.2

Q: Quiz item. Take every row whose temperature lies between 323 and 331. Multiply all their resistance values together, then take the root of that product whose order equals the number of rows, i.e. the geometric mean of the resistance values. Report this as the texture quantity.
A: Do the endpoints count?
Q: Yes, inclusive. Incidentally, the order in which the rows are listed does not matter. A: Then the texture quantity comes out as 4.80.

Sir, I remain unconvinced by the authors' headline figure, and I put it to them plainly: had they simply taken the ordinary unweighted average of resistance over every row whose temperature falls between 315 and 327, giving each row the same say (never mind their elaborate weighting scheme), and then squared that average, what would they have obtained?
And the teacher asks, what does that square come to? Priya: 23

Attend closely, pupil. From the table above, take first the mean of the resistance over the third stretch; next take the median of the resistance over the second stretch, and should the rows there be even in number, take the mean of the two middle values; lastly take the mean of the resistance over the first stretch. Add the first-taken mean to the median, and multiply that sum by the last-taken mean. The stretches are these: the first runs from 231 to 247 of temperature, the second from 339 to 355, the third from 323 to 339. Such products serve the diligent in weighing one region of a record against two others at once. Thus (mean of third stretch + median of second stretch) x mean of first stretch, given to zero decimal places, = 47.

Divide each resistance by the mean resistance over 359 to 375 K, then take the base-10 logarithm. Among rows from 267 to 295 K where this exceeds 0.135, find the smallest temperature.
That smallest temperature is 269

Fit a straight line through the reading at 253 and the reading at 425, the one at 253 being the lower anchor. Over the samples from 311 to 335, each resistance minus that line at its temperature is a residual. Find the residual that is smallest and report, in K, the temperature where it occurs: 313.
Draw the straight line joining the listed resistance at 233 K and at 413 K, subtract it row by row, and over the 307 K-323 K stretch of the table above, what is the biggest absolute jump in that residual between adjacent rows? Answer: 0.30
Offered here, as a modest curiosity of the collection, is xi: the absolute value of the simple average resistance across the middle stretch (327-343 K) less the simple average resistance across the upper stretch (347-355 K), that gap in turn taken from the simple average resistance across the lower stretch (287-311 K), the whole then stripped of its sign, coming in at 4.2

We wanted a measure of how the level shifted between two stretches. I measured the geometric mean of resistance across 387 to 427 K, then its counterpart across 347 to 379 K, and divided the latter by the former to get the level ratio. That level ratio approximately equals 0.75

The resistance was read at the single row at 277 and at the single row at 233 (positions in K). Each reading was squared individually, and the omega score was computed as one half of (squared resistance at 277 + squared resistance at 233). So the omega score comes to 23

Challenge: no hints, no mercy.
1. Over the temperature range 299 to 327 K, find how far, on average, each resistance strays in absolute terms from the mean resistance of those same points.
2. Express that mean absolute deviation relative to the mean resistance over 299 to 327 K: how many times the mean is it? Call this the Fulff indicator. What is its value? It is 0.020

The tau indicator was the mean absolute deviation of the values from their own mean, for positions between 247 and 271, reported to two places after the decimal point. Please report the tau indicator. 0.16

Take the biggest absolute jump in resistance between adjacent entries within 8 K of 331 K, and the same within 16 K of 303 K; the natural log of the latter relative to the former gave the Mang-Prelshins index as 1.1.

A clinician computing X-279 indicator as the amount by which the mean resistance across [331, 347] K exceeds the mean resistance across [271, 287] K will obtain 0.2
